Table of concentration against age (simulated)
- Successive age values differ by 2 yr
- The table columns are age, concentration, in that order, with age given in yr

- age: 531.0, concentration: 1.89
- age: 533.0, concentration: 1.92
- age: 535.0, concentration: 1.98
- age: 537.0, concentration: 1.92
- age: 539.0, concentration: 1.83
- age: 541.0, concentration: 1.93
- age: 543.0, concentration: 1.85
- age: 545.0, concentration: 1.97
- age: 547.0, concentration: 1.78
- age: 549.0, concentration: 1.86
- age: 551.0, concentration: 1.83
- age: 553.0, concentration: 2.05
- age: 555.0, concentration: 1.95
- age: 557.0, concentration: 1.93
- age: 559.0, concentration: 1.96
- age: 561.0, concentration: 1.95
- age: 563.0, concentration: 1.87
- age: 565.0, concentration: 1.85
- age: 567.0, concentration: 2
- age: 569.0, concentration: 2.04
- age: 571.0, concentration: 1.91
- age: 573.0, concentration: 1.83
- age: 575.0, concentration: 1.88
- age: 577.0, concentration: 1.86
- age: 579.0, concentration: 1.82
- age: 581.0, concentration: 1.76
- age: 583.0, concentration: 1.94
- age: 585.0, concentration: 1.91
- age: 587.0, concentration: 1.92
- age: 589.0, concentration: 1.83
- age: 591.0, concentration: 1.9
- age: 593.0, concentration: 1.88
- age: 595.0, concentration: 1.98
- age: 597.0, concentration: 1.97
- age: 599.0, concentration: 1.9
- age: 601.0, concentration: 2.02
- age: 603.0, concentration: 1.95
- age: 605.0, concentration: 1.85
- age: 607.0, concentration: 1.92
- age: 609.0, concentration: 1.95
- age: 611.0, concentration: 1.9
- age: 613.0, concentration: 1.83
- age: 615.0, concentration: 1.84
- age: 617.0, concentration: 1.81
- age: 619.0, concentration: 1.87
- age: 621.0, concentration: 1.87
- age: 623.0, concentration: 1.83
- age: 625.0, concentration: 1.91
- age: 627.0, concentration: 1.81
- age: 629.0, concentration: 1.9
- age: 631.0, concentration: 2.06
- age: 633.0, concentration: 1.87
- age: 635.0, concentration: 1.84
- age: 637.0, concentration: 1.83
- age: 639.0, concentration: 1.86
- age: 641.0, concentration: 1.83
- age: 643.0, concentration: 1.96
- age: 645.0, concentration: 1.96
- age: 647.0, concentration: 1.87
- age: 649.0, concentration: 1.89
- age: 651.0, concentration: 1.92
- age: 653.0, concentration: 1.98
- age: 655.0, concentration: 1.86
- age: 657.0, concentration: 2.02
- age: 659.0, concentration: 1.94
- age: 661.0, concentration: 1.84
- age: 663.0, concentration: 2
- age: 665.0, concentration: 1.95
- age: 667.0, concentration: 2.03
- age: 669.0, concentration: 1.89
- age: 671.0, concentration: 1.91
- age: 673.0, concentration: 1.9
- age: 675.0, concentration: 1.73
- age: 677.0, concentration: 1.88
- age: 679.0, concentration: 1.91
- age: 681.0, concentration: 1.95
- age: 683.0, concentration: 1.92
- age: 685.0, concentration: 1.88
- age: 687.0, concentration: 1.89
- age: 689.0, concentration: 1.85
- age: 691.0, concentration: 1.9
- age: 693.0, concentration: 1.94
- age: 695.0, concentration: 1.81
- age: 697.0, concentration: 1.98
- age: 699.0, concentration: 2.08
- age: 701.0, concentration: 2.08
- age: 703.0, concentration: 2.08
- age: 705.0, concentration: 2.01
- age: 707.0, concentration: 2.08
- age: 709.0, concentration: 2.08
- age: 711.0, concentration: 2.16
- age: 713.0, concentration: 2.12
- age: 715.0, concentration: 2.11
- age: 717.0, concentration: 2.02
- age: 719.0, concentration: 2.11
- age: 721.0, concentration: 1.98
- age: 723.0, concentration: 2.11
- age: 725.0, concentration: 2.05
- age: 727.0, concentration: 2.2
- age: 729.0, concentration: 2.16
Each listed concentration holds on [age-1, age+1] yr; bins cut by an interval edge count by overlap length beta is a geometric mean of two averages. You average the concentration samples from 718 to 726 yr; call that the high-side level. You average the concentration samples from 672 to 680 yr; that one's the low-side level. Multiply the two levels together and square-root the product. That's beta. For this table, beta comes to 1.96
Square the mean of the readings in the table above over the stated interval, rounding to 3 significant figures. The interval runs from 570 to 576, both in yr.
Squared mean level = 3.51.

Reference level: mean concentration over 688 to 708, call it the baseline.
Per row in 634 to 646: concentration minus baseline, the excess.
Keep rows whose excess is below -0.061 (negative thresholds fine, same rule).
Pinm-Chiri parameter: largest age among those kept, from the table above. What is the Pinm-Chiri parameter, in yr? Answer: 641.0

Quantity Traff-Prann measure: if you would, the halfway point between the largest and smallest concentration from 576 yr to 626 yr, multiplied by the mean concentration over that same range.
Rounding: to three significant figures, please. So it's 3.57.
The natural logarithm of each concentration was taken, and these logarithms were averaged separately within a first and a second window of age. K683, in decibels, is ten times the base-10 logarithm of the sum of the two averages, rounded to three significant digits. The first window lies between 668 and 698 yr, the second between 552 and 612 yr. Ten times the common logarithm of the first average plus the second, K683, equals 1.09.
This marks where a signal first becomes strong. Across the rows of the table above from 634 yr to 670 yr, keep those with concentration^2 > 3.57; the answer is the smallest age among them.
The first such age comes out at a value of 643.0 yr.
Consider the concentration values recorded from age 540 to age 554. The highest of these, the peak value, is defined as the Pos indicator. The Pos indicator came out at 2.05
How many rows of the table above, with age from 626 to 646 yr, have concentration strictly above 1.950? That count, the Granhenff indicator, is 3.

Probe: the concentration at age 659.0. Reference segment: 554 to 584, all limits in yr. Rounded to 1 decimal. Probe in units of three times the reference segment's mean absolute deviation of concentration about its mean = 10.7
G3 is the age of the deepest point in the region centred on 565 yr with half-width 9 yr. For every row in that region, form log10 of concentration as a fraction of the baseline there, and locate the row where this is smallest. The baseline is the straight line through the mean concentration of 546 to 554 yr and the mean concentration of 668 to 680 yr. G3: 573.0 yr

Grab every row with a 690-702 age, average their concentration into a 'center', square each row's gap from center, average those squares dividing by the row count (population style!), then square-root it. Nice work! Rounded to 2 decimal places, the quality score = 0.10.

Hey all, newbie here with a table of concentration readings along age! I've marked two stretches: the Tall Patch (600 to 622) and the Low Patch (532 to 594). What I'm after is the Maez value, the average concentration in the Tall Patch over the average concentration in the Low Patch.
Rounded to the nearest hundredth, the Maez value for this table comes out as 1.00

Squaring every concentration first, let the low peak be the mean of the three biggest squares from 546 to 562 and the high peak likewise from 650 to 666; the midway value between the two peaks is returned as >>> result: 3.97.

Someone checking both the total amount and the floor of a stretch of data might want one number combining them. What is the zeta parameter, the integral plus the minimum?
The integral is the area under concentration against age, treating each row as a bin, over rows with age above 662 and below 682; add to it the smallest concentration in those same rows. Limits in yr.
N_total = 40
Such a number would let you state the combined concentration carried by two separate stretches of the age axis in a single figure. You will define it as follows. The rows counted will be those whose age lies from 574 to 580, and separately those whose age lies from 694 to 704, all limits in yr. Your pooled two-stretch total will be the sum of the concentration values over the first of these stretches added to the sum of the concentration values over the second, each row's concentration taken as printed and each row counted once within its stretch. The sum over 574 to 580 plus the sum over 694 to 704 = 15.6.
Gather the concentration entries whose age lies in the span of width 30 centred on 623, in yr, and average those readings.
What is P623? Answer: 1.87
